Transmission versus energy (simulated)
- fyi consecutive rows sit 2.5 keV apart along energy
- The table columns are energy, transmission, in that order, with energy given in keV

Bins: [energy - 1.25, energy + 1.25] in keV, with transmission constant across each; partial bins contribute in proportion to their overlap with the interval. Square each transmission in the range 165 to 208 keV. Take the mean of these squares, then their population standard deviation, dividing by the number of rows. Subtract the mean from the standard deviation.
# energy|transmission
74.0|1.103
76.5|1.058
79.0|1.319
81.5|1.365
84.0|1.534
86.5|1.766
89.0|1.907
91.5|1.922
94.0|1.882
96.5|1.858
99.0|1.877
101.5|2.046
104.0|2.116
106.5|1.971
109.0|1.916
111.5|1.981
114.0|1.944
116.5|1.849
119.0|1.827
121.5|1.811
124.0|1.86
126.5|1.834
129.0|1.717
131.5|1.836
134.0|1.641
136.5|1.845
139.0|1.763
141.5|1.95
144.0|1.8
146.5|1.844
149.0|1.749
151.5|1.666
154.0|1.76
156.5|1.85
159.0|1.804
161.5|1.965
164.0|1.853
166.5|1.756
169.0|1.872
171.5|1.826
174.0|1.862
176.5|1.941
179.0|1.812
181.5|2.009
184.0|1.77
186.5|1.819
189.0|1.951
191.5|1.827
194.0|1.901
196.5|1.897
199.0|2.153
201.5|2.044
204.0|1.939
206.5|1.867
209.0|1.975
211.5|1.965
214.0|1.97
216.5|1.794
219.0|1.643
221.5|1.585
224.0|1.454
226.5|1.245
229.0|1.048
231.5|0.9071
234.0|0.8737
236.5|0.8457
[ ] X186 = -3.2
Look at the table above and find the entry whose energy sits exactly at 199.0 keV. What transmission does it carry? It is 2.153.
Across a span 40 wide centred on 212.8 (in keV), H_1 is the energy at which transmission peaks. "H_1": 199.0 keV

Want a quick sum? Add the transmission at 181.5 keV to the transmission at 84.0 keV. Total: 3.54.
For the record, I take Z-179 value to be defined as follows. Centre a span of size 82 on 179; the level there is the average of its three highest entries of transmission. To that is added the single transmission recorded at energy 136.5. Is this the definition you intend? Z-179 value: 3.91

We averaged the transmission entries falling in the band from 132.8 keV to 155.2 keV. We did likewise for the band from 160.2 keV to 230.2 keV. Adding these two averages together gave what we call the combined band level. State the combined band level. 3.59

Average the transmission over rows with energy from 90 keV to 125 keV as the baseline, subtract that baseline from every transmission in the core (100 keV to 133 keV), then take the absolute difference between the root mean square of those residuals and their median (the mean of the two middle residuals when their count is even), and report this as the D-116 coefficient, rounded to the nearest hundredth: 0.16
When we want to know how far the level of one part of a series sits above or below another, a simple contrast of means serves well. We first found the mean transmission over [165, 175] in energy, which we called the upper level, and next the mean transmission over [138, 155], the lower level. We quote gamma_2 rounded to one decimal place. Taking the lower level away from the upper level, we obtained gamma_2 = 0.0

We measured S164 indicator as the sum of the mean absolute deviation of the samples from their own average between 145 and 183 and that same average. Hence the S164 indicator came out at 1.90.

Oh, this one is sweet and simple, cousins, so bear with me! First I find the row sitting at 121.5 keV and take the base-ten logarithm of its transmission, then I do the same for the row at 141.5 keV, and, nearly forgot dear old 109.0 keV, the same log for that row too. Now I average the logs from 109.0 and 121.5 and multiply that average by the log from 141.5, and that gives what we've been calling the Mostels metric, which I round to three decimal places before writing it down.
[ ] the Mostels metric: 0.078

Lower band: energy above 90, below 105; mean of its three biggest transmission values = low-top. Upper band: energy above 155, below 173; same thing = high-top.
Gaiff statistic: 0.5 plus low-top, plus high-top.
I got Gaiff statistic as 4.42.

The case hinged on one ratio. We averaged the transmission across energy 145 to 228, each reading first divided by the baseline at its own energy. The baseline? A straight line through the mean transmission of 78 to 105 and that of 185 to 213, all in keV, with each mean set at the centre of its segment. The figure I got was 0.95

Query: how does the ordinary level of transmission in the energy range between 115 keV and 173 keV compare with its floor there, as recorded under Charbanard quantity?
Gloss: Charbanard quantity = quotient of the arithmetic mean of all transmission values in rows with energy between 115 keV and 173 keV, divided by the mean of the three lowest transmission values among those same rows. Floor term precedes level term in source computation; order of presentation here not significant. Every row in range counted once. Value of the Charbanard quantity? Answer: 1.08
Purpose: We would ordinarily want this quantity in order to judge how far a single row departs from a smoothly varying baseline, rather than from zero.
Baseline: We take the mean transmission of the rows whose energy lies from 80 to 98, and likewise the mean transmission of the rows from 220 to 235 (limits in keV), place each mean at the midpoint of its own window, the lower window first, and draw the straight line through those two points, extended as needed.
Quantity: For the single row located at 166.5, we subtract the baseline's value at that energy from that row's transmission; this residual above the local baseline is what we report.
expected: 0.32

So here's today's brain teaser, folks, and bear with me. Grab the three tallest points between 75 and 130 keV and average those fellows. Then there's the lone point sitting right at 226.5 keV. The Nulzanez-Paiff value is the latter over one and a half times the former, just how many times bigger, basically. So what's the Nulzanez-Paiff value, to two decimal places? 0.41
